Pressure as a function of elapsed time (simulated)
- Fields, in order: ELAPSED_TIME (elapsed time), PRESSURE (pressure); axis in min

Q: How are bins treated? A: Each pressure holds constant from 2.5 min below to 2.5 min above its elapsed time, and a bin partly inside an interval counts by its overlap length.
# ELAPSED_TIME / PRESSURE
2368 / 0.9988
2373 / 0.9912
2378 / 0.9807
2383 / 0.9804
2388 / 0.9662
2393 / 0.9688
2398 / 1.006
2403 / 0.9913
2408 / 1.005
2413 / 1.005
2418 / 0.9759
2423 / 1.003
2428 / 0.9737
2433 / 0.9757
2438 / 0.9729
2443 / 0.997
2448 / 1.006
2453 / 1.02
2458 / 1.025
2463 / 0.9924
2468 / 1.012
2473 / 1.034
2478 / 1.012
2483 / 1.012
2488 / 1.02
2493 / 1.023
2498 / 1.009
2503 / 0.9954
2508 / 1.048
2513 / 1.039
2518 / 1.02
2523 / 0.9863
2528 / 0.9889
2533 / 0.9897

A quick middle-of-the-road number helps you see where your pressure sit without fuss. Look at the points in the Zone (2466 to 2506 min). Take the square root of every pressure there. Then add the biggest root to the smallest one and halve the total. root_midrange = 1.01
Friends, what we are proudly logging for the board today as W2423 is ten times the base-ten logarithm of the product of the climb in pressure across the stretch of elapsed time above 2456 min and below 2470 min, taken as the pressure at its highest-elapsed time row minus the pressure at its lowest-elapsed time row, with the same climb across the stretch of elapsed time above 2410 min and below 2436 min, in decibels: -34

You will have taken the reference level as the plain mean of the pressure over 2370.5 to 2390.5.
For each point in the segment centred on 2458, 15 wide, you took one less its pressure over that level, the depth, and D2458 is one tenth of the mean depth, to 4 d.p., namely -0.0034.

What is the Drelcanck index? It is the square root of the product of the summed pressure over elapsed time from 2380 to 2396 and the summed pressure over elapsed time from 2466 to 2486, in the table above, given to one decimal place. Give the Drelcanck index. 3.4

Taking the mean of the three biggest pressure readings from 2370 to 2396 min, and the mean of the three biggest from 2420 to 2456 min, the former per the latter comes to 0.975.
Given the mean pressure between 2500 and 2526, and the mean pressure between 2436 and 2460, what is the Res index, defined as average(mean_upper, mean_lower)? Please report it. 1.01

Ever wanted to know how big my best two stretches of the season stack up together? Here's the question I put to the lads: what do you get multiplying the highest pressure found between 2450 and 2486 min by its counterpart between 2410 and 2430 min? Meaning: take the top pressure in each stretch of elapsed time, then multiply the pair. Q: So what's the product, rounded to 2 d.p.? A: 1.04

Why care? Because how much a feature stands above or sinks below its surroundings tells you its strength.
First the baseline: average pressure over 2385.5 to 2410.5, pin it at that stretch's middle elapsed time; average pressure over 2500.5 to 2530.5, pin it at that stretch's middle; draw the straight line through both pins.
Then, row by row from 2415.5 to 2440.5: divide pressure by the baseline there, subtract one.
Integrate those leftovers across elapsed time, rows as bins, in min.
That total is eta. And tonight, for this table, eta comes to -0.34 min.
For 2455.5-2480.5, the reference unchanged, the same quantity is 0.31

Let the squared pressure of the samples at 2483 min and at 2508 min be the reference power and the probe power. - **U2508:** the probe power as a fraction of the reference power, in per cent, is 107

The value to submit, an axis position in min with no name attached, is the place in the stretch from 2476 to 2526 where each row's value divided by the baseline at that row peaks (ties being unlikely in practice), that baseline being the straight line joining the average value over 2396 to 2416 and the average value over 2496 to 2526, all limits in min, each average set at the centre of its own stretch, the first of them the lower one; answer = 2508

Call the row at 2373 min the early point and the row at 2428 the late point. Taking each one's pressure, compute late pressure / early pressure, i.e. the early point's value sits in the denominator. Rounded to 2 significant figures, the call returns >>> 0.98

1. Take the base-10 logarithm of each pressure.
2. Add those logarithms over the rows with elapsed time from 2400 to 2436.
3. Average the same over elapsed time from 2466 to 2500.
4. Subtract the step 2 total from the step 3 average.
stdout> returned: 0.039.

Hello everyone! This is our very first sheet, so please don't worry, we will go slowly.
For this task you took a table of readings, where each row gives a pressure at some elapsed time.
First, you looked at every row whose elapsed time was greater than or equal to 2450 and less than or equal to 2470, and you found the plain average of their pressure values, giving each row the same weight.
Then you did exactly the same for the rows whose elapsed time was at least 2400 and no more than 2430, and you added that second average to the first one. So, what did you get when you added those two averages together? 2.005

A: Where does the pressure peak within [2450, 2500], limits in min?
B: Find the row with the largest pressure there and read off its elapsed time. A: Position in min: 2473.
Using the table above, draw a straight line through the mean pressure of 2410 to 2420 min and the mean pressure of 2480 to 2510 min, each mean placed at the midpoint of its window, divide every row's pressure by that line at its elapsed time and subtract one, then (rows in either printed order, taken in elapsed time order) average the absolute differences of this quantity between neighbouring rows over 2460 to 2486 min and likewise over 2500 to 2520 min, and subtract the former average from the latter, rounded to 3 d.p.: 0.011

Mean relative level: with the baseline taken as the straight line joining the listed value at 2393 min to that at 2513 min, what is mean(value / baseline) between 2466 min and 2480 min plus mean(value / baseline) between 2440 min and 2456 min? 2.01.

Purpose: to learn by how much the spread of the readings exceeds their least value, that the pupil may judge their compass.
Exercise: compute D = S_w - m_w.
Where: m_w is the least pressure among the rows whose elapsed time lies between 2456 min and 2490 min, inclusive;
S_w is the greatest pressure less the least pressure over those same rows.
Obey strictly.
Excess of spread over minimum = -0.951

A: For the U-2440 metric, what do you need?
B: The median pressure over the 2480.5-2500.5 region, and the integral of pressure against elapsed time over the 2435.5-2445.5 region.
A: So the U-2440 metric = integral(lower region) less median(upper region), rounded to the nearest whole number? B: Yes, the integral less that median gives 9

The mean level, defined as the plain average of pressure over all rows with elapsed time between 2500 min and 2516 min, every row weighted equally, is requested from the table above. 1.03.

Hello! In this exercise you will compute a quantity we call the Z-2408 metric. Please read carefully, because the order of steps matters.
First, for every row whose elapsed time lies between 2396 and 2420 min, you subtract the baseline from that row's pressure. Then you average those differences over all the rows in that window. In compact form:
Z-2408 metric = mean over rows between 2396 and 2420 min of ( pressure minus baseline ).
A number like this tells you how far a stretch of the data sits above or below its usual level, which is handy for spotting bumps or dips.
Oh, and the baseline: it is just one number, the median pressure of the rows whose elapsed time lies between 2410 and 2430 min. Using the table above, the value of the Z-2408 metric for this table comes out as 0.007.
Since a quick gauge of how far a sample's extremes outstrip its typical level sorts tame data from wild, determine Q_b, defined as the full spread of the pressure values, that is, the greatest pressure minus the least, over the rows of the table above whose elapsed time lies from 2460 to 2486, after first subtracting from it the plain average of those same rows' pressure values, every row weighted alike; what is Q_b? -0.971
